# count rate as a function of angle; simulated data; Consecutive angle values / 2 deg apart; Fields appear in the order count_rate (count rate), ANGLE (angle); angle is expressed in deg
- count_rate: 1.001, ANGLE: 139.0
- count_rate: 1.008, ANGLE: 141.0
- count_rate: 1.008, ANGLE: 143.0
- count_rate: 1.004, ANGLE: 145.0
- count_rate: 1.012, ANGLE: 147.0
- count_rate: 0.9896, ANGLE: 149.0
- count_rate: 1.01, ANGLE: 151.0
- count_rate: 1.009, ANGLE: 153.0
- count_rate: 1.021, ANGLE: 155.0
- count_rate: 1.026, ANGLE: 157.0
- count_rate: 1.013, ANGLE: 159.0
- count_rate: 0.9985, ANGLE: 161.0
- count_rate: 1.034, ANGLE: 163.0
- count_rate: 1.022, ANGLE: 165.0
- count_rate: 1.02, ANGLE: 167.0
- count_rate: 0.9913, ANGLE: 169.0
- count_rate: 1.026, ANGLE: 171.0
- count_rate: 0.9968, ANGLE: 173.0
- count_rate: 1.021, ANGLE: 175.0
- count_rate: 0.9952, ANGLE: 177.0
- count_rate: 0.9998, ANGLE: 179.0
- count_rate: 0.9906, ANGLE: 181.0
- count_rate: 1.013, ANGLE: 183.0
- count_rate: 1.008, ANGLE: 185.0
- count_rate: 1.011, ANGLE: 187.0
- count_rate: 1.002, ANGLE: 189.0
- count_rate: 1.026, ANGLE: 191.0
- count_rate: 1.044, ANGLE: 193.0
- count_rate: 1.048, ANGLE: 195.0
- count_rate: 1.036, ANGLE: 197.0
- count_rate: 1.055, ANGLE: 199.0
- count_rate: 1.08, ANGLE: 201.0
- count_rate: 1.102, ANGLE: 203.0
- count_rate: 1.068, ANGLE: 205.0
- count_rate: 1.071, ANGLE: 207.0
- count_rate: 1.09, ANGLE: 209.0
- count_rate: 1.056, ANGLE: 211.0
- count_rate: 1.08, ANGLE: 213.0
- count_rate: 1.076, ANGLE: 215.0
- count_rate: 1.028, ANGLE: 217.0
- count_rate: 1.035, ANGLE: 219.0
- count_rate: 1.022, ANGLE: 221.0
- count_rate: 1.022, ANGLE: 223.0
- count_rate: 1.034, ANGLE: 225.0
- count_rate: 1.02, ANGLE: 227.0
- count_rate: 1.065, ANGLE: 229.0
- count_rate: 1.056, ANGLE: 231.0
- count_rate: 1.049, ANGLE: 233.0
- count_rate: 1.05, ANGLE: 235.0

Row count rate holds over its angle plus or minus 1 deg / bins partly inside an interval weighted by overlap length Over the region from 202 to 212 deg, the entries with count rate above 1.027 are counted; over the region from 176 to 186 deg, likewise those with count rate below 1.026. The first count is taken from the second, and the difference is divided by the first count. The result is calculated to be 0.0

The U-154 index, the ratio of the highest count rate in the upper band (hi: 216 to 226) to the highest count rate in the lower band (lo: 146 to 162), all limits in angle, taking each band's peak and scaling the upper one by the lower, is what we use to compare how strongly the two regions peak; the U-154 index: 1.01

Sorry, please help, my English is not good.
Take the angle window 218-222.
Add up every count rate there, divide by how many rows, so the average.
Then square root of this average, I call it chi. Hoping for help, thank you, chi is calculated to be 1.014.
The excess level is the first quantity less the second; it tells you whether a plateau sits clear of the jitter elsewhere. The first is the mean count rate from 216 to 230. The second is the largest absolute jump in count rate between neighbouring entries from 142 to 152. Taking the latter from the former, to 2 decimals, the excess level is 1.01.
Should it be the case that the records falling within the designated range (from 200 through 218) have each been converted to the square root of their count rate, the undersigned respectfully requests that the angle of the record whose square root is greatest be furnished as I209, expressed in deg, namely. 203.0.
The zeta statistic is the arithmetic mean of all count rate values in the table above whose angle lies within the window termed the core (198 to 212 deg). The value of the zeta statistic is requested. 1.07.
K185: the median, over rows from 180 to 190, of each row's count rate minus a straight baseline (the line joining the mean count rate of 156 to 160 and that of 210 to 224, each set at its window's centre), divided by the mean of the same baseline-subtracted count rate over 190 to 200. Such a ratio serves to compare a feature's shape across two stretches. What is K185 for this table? -3.9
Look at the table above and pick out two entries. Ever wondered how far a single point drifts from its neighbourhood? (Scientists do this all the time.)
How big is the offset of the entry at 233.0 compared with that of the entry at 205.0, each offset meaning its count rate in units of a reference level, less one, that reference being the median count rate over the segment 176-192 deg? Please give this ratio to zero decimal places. 1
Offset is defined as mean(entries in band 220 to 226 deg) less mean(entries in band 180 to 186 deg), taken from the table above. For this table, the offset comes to 0.022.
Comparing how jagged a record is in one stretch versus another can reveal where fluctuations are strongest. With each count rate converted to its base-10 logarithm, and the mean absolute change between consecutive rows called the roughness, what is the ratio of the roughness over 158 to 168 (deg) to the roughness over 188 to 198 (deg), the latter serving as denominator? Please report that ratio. 1.1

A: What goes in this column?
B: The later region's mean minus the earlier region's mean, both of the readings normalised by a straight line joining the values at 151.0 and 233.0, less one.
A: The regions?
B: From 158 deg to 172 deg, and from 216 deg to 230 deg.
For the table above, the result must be -0.010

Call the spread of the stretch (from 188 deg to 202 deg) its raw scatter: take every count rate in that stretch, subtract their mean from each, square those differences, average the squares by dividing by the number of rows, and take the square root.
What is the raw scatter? 0.022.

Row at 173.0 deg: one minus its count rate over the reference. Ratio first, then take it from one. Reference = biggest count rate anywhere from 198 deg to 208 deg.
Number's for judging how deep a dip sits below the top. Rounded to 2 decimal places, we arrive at 0.10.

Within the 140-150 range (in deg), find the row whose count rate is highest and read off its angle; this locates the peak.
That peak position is 147.0 deg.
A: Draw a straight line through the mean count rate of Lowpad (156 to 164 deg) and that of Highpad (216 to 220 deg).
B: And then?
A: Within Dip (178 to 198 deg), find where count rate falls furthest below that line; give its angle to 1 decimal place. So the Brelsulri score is 181.0 deg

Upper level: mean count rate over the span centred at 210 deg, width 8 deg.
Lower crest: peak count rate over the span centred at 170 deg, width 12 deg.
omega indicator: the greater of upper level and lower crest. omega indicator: 1.07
